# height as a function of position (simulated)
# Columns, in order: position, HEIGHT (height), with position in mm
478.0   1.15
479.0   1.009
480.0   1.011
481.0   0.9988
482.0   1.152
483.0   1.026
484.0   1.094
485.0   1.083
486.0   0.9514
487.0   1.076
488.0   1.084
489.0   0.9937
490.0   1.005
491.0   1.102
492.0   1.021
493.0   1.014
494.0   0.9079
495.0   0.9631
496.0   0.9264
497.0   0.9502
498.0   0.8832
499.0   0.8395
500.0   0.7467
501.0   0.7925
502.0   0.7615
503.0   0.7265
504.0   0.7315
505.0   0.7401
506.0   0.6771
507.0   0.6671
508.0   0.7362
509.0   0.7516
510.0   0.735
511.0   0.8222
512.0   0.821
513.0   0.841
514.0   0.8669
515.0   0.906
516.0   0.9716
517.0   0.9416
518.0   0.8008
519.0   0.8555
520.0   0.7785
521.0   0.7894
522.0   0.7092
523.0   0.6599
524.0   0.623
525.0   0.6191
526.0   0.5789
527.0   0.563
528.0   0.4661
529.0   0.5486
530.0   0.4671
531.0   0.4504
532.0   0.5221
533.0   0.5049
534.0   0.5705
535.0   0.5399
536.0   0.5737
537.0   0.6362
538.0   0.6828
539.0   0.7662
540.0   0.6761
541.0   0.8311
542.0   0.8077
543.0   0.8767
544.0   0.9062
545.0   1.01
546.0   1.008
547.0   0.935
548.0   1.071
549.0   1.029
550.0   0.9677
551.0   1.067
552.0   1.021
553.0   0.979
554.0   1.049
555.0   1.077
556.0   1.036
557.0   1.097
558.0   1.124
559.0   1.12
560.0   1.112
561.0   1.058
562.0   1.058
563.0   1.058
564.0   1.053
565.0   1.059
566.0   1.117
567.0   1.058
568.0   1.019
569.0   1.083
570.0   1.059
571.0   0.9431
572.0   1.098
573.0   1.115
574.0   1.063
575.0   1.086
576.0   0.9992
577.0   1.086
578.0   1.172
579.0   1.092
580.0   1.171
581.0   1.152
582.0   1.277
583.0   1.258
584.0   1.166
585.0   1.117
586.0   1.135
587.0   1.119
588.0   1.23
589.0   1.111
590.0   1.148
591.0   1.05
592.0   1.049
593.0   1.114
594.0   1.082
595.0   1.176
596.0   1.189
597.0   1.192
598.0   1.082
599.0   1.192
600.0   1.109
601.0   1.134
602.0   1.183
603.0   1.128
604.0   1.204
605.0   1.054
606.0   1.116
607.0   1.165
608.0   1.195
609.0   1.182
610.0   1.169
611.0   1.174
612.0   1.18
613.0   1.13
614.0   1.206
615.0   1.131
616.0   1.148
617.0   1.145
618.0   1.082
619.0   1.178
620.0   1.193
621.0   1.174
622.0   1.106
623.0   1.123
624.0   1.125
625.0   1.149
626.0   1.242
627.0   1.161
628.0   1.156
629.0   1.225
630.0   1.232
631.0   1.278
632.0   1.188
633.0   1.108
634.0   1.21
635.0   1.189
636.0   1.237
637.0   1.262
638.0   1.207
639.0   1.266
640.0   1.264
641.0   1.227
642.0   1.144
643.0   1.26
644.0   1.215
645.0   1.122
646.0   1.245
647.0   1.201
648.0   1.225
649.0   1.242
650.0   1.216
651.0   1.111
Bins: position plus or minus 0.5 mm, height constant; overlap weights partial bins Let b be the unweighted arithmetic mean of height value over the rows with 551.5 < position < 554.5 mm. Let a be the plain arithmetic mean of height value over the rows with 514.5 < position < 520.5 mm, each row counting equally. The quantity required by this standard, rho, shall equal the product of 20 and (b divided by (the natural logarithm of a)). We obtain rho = -153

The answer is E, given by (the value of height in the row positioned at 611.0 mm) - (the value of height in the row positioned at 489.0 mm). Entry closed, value 0.18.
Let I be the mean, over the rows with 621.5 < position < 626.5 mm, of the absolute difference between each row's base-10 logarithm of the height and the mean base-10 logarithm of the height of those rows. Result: 0.0138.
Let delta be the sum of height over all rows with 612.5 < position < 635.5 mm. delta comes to 27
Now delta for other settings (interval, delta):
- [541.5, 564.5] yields 24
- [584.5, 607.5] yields 26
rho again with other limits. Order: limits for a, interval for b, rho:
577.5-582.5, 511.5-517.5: 112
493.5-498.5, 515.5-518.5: -236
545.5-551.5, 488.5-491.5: 1607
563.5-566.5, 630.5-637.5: 329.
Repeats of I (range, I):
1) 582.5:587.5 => 0.0156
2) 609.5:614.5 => 0.0066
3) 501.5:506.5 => 0.0124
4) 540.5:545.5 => 0.0276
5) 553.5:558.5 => 0.0110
